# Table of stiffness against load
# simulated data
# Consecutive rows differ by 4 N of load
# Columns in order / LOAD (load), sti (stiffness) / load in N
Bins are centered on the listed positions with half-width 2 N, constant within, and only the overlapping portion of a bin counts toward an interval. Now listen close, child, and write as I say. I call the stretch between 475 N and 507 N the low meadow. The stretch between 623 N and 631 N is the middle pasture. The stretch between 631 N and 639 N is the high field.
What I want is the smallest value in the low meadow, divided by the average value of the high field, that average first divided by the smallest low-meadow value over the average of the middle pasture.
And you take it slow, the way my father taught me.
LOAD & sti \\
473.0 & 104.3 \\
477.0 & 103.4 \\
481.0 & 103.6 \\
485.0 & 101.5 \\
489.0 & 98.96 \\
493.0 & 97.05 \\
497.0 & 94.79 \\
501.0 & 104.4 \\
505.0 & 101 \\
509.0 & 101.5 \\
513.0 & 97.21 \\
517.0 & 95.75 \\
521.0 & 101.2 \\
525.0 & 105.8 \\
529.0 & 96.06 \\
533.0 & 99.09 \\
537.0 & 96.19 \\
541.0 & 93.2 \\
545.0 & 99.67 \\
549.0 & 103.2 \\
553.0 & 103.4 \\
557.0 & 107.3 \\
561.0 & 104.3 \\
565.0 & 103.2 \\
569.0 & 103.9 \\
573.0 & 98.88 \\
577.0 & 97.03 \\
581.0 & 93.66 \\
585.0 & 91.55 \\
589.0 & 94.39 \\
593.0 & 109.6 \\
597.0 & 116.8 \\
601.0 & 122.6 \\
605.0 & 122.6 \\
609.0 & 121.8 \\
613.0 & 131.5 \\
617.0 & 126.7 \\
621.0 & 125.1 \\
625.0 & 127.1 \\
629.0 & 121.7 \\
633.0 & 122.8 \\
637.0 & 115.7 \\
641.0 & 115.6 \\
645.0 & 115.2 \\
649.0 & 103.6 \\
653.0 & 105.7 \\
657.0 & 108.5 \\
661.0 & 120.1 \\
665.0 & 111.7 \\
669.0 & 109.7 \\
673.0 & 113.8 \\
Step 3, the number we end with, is 0.61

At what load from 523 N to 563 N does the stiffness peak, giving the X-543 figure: 557.0 N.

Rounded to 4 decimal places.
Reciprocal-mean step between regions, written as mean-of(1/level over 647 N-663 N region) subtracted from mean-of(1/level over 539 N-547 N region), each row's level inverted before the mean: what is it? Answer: 0.0012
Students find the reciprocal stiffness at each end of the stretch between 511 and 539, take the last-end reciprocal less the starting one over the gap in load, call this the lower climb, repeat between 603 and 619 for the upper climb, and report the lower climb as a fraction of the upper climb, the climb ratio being -0.21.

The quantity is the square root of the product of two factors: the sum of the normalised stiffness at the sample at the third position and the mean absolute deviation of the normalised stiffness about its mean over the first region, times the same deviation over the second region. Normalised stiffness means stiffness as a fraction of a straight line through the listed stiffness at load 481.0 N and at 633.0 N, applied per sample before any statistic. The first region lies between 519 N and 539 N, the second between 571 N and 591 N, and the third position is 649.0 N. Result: 0.144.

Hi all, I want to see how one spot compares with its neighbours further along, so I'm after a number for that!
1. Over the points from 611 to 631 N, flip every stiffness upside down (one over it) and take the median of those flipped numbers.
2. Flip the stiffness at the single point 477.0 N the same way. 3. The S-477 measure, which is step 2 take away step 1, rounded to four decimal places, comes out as 0.0018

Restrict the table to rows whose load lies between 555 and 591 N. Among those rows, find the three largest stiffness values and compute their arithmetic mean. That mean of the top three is 105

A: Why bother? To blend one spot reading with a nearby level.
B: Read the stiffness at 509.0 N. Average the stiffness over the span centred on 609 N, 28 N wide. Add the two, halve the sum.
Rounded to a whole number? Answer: 113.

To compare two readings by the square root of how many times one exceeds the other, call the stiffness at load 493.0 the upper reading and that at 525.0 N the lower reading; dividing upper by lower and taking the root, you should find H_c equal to 0.96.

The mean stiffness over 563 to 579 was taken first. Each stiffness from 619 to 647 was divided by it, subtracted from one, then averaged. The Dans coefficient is -0.20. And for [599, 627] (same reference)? -0.24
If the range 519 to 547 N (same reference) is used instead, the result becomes 0.02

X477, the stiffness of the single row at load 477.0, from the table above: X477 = 103.4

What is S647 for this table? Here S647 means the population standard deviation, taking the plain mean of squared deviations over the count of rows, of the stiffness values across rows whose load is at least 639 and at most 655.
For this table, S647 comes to 5.4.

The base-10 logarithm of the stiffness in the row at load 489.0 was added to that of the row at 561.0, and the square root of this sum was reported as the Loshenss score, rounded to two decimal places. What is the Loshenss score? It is 2.00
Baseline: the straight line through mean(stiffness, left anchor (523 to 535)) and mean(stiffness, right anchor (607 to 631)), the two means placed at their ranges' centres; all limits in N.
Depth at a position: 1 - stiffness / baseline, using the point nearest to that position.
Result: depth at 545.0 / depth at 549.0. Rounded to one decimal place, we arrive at 1.9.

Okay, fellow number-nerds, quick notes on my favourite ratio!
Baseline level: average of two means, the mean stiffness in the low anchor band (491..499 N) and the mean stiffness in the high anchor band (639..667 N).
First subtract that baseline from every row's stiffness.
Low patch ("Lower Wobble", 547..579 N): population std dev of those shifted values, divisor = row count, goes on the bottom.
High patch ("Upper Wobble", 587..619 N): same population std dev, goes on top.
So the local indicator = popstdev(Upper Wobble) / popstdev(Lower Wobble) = 3.60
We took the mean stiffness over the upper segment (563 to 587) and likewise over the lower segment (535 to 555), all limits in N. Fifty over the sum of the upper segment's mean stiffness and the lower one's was 0.254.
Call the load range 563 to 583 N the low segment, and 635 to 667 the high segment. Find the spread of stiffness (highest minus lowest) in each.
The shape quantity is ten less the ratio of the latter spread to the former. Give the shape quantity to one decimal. 8.4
